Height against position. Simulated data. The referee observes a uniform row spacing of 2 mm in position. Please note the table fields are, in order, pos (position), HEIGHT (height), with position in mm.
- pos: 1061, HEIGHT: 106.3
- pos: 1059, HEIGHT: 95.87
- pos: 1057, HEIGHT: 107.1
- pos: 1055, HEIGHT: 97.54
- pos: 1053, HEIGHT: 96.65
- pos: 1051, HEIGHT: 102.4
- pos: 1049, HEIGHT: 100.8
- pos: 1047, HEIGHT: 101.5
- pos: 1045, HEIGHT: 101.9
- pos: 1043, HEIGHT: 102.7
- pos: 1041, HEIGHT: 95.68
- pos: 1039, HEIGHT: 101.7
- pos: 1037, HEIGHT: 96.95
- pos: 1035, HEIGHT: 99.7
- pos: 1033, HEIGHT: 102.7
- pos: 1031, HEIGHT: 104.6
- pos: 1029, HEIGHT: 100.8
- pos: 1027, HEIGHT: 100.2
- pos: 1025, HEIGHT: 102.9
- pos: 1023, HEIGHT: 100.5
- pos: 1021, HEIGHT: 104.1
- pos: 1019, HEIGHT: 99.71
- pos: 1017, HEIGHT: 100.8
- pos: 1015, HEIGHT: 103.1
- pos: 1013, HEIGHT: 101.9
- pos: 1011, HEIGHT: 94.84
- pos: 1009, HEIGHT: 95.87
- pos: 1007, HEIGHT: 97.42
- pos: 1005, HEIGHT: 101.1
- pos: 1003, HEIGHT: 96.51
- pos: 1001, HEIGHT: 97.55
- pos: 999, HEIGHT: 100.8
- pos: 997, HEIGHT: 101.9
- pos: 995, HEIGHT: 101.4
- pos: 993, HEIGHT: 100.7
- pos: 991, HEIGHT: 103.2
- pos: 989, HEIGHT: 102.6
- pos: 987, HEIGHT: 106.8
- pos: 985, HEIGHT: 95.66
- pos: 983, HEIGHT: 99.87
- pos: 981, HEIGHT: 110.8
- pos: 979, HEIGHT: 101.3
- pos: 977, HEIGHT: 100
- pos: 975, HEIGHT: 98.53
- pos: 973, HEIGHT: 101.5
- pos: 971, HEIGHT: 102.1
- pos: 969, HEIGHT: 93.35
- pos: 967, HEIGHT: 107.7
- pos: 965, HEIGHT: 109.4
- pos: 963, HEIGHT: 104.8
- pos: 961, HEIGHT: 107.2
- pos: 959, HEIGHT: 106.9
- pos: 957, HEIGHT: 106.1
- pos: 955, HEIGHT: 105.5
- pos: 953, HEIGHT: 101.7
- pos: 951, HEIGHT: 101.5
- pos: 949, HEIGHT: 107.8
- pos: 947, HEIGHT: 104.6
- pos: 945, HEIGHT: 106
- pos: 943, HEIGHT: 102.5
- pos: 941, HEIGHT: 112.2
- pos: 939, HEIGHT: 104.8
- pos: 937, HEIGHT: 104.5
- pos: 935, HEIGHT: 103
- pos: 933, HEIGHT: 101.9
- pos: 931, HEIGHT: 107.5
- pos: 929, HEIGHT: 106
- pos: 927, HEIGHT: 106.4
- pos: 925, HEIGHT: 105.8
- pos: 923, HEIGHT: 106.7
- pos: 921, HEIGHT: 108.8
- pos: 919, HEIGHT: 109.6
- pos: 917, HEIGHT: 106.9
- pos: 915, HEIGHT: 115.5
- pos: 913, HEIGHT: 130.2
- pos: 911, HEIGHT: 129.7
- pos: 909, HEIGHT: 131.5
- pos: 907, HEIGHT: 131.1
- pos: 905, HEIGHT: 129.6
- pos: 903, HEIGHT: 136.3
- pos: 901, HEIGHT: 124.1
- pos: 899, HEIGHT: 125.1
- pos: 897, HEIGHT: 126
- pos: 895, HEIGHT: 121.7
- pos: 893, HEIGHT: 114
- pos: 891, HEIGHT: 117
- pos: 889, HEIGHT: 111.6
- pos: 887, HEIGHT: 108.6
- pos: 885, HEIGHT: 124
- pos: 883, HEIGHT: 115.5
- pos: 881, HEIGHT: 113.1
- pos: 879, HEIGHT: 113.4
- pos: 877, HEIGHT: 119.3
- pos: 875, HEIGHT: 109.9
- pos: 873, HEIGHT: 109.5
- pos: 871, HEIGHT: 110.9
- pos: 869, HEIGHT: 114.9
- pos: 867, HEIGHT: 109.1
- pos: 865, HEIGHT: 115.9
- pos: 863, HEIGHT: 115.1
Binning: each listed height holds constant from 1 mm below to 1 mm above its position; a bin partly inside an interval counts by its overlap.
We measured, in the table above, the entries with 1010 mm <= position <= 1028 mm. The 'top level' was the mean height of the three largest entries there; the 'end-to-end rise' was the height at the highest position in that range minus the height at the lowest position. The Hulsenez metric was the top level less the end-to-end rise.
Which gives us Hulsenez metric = 98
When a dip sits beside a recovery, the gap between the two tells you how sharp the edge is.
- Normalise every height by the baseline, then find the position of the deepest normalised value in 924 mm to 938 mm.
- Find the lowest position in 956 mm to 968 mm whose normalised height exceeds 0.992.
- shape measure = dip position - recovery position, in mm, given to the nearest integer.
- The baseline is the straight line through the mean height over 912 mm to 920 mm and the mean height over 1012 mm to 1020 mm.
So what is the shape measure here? -32 mm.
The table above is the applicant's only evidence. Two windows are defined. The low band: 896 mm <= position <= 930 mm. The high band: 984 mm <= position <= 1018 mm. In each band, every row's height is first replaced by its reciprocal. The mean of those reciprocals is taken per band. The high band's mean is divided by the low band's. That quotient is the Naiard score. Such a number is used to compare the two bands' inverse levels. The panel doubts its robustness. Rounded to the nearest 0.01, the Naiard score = 1.18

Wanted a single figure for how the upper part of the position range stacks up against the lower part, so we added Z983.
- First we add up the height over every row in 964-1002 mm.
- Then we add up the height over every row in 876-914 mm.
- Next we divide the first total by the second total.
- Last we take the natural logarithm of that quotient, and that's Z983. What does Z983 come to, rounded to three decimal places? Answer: -0.182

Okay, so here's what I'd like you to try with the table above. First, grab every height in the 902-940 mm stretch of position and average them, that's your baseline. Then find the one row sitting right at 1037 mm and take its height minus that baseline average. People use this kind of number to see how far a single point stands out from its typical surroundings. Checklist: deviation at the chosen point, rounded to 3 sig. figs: -17.6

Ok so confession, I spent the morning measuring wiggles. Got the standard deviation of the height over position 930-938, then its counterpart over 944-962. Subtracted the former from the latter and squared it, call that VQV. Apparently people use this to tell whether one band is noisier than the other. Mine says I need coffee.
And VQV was 0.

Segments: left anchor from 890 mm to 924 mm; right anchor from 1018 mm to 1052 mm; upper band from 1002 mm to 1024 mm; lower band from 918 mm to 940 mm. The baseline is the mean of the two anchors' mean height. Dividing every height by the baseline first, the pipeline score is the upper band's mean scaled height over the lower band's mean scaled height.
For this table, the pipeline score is 0.94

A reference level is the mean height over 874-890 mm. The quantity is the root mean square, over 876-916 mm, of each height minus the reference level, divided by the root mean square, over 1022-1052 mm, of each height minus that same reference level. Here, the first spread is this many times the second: 0.79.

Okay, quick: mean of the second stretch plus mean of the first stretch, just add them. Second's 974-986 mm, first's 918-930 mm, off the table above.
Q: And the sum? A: 208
